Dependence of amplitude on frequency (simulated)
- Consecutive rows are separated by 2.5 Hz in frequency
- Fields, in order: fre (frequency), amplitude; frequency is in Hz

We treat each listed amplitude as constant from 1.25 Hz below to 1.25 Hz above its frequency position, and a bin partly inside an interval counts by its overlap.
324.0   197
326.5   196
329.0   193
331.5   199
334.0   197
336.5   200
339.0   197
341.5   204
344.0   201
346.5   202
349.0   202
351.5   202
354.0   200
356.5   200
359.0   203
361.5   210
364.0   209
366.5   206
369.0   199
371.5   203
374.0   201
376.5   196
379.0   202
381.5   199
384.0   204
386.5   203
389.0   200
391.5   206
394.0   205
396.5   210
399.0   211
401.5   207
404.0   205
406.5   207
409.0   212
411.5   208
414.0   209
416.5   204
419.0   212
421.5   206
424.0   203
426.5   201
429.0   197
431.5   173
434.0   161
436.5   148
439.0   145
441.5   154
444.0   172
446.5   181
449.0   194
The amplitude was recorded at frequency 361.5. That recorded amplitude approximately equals 210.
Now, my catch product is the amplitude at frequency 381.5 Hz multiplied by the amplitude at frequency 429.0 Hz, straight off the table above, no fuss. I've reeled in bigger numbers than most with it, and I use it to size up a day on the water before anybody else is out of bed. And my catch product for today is 39203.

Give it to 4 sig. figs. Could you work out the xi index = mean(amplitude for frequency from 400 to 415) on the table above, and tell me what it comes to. 208.0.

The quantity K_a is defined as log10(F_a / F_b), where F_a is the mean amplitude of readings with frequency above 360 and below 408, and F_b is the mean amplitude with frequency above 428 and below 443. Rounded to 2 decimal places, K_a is 0.10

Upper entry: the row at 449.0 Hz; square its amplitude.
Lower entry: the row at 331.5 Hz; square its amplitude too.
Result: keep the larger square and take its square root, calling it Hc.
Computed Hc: 199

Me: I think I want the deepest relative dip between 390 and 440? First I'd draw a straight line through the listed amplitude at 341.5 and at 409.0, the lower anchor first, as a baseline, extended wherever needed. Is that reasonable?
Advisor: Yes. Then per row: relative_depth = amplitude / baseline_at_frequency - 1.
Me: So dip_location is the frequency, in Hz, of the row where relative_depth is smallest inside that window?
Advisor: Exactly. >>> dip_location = 439.0 Hz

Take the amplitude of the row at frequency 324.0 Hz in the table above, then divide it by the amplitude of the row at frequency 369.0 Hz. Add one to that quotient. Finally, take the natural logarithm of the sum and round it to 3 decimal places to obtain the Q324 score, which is 0.688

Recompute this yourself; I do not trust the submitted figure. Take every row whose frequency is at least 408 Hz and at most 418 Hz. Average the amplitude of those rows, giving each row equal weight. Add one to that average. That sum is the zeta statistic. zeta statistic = 209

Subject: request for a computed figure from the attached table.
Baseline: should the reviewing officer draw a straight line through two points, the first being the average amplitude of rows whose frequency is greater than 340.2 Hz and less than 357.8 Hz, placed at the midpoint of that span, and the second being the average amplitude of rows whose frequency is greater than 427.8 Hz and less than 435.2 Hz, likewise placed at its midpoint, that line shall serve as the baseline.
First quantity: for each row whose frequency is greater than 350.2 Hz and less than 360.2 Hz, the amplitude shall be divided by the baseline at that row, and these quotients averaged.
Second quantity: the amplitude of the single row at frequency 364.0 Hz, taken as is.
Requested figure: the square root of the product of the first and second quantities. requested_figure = 14.5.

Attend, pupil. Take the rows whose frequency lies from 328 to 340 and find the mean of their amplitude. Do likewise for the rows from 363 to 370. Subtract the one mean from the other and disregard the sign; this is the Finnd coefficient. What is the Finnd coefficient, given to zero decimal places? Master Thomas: 7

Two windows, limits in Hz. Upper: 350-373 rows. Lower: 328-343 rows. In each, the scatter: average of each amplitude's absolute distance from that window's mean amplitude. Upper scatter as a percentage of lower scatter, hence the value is 119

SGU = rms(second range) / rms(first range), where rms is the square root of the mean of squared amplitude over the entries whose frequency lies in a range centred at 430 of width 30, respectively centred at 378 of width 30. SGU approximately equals 0.90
